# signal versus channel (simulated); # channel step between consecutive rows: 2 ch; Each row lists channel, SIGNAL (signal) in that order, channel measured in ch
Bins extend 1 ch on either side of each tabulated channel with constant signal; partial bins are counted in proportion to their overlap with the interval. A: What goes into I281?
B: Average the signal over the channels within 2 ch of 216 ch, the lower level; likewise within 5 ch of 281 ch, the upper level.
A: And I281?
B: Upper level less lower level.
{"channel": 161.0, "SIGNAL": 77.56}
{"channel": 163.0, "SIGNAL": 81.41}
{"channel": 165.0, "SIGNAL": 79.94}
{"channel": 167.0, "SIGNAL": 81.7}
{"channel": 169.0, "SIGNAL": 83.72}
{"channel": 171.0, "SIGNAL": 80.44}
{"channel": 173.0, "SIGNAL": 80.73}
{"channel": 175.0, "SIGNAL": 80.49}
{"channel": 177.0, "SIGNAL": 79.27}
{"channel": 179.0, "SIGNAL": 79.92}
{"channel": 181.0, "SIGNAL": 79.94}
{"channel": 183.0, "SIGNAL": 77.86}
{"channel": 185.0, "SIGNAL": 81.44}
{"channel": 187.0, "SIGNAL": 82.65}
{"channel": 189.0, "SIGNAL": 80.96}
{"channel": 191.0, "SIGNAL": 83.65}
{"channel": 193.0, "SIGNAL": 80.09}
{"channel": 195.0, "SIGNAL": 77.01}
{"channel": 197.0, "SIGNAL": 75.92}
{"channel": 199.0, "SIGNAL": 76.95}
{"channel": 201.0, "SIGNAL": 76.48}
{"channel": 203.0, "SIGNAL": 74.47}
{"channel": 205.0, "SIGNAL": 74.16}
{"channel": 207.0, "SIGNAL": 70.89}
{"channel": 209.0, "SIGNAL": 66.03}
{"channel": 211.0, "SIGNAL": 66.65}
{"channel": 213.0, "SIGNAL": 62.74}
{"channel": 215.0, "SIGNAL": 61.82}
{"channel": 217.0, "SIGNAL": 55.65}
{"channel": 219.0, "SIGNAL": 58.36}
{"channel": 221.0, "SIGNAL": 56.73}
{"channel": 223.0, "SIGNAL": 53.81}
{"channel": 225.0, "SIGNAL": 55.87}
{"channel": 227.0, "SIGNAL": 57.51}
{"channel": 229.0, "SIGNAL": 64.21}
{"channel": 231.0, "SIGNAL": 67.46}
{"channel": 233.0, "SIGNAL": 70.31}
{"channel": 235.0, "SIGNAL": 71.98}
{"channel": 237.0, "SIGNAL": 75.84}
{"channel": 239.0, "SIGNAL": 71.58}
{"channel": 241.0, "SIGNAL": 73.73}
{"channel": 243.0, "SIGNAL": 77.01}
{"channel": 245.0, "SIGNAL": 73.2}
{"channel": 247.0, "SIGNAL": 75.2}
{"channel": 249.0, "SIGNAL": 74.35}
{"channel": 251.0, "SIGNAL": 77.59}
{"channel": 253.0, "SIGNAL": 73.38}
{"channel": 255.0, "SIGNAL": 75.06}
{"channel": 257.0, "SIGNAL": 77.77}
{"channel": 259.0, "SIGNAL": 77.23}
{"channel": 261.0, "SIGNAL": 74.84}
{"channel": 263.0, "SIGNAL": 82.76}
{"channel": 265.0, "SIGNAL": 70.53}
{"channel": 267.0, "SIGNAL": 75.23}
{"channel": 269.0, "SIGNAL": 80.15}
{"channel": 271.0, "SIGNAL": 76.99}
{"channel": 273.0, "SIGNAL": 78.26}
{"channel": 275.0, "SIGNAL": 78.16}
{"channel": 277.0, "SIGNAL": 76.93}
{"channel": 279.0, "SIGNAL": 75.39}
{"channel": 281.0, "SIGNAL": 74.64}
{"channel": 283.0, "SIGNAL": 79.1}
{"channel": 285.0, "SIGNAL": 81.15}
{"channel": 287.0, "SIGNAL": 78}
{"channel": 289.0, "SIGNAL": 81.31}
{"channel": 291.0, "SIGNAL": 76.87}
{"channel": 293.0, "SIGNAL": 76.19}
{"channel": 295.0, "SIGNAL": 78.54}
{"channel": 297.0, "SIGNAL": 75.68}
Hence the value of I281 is 19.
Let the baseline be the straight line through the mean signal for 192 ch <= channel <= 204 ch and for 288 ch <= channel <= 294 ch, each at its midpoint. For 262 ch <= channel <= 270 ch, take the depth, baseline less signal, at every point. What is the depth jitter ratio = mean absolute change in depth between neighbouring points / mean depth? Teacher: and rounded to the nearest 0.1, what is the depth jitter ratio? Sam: 12.0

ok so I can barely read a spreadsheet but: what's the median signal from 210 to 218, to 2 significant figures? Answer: 62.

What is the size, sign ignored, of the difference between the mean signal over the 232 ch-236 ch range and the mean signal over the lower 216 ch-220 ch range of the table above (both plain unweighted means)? 14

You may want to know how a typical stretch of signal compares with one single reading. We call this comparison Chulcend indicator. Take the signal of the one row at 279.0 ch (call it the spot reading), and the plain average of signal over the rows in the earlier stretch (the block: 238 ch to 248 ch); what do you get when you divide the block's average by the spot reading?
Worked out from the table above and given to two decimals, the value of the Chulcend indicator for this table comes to 0.98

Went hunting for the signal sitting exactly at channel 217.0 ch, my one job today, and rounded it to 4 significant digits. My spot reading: 55.65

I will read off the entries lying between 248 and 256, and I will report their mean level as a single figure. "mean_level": 75.1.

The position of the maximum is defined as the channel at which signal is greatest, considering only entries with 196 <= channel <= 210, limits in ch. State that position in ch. 199.0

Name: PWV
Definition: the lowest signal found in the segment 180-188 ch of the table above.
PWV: 77.86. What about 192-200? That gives 75.92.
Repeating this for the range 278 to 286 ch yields 74.64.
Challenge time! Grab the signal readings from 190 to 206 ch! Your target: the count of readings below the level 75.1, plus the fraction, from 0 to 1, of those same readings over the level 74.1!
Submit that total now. 3.0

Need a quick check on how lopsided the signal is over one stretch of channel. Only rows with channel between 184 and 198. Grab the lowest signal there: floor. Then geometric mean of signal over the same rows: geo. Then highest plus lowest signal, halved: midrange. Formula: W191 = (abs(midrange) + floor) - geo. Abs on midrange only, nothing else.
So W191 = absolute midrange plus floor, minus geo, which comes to 75.5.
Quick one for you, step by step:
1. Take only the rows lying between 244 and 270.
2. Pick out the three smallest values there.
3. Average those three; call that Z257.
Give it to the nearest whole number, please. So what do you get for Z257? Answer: 72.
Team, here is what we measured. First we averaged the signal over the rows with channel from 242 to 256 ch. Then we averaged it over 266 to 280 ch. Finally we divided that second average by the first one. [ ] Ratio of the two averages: 1.03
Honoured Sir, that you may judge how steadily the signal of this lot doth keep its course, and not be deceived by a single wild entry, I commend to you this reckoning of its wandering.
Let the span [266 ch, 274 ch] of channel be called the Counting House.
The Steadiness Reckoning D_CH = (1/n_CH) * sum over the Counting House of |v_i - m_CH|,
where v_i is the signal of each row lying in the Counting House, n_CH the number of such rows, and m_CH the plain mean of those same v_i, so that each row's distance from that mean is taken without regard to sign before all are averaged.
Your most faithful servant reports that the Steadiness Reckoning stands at 1.55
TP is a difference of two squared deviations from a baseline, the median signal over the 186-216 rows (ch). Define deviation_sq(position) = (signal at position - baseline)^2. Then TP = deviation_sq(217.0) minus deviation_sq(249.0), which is 408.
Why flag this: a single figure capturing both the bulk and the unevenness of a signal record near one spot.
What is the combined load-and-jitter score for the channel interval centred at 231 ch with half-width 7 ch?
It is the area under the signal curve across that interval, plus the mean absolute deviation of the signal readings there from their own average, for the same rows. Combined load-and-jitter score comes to 932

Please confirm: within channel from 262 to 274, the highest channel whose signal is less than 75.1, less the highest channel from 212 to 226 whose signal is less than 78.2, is 40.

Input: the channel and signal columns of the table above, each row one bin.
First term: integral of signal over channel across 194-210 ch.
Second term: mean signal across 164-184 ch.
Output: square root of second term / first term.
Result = 0.26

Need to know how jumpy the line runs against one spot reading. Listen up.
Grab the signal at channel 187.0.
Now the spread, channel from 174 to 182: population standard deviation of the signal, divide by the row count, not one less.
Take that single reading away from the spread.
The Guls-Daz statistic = -82.2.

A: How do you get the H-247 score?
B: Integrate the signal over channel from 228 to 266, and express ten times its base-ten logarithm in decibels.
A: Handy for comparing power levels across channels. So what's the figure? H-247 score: 34.5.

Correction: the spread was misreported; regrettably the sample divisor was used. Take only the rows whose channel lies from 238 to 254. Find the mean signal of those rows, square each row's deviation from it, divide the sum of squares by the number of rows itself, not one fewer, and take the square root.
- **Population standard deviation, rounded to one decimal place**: 1.9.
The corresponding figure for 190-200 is 2.8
